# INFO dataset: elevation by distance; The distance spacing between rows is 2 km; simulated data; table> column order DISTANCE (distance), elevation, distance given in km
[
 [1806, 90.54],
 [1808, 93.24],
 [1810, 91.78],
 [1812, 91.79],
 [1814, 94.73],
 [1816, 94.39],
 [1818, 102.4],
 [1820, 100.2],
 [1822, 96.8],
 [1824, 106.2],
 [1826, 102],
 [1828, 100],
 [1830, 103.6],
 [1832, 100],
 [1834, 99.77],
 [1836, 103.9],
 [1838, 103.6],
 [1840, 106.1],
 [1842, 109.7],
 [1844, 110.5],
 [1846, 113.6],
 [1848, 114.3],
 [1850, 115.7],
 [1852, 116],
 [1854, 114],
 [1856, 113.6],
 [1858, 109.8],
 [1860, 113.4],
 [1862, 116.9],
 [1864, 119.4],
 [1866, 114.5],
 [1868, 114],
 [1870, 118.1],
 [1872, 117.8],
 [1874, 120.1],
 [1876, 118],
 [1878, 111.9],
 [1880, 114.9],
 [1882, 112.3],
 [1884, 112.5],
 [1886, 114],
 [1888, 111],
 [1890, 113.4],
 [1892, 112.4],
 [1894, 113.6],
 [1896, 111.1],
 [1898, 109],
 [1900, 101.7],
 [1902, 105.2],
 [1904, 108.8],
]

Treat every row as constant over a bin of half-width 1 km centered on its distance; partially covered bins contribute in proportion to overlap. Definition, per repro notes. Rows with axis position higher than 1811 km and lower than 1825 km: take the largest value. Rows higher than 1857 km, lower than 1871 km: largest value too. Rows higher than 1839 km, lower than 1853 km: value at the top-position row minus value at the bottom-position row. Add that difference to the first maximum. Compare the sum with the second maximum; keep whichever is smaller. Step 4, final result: 116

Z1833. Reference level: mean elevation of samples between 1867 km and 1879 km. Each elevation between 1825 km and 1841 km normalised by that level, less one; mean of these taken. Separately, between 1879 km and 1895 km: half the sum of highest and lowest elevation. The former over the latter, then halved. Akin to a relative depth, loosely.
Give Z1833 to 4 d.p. -0.0005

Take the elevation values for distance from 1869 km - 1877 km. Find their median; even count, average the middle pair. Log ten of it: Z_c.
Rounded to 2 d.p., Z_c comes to 2.07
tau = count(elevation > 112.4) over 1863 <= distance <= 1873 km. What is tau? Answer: 5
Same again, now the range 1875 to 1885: 3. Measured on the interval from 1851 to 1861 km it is 4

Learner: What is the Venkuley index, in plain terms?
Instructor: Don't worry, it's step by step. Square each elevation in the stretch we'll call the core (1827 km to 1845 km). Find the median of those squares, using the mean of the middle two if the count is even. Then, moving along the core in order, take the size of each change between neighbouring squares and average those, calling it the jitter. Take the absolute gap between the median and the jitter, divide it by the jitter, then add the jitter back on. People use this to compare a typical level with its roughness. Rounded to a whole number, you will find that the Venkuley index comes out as 508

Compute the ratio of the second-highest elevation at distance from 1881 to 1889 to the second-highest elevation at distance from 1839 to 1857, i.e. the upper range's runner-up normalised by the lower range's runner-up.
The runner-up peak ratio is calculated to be 0.97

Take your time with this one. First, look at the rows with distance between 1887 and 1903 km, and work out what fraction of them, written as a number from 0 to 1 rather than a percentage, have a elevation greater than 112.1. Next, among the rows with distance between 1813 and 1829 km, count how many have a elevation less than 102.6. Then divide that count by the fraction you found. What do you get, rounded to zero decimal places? 19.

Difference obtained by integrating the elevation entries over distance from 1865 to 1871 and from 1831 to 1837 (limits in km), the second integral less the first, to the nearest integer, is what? -86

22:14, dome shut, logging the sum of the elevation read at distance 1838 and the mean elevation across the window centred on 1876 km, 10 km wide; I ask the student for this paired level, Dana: 220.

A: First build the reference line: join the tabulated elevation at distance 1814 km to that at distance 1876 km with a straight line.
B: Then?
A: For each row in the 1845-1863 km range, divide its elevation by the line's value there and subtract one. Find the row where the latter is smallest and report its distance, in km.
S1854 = 1858 km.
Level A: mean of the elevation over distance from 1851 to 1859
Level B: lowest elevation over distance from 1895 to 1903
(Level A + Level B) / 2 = 108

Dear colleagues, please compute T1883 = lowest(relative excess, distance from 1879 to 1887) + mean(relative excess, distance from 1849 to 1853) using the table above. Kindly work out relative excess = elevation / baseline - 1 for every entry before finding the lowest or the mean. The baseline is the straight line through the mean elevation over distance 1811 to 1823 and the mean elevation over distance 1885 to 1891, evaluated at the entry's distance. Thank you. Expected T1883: 0.11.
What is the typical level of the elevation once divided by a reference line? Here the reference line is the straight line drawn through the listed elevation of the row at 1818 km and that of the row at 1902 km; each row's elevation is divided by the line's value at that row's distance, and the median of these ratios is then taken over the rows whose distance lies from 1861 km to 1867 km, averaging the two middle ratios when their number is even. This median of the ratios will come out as 1.13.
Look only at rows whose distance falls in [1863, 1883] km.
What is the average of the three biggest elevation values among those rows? 119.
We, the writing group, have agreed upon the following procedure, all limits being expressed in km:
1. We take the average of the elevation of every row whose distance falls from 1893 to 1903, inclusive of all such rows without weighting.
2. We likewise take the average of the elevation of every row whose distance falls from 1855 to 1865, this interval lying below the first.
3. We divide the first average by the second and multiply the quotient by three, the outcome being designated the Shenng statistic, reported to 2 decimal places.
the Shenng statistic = 2.83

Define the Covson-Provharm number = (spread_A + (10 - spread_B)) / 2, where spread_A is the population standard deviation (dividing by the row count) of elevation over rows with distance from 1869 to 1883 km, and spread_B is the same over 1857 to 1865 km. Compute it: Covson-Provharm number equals 4.7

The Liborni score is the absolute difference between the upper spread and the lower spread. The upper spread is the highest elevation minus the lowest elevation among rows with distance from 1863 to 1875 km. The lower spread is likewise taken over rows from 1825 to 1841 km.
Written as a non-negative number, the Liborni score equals 0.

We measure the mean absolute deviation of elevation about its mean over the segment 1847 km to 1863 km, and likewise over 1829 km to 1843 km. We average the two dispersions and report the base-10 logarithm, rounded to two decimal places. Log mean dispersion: 0.29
